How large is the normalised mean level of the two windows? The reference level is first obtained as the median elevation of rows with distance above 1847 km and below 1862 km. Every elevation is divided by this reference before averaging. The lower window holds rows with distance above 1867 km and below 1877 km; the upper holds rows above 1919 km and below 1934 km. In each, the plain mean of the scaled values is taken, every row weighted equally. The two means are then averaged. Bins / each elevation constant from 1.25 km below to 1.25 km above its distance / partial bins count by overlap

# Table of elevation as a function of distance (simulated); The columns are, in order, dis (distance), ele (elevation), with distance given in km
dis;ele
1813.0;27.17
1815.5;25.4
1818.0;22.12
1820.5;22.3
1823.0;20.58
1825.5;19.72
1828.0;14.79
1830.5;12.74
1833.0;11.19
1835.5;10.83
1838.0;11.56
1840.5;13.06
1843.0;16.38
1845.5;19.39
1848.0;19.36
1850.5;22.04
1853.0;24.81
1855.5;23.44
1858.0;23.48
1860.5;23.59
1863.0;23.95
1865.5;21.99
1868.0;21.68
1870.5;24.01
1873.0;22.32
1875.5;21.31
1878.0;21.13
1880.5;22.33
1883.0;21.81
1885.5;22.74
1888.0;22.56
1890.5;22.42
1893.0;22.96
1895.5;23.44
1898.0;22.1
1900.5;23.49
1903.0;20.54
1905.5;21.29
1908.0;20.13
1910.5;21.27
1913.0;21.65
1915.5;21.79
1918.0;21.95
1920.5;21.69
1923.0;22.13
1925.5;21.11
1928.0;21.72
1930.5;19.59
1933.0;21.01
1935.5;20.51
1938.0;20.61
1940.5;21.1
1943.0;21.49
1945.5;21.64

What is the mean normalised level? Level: 0.928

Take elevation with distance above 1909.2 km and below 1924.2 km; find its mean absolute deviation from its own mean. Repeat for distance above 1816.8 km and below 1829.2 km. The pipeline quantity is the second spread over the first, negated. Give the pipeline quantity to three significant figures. -10.1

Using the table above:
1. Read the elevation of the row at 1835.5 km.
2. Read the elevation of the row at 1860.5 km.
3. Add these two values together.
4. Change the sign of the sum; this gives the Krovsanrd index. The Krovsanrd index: -34.4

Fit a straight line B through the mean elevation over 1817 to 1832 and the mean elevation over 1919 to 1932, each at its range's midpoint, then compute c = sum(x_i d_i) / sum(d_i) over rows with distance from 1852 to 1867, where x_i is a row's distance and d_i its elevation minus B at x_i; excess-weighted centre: 1858.5 km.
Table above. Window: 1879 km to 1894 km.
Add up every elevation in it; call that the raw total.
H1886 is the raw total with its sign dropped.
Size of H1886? 135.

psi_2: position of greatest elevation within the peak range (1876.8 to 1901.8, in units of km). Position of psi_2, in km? 1900.5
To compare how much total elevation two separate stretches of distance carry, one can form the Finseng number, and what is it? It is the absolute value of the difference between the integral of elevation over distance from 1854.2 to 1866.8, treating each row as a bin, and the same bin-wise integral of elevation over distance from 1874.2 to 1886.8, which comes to 18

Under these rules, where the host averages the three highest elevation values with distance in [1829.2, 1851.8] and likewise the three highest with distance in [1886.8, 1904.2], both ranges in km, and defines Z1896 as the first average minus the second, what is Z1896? -3.0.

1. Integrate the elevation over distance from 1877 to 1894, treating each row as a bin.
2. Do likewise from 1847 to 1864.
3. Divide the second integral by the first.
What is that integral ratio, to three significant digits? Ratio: 1.03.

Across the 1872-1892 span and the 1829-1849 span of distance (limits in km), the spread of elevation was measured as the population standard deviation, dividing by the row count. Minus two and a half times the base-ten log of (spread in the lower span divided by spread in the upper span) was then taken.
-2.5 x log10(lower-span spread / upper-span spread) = -1.9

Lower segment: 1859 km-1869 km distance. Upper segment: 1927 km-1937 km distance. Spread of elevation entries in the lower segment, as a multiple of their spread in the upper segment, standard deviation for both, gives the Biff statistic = 1.3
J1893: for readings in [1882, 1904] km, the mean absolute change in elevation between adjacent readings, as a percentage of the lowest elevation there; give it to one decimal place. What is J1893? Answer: 4.8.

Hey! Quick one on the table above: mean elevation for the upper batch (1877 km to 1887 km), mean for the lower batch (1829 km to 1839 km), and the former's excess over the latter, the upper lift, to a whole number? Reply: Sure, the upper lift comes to 10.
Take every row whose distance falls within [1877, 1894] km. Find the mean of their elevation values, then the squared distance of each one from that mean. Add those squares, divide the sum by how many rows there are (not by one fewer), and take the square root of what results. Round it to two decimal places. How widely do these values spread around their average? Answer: 0.58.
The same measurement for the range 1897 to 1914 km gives 1.02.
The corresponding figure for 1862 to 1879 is 1.10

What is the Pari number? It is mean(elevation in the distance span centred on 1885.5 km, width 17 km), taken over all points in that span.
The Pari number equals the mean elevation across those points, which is 22.3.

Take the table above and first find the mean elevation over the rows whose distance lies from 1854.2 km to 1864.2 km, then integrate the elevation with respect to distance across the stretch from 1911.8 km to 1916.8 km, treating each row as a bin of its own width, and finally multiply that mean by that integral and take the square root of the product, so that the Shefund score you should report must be 51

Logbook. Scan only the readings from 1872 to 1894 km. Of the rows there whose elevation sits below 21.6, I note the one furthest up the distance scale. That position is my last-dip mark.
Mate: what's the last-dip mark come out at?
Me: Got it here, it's 1878.0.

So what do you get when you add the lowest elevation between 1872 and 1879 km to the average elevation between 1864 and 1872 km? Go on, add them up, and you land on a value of 44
